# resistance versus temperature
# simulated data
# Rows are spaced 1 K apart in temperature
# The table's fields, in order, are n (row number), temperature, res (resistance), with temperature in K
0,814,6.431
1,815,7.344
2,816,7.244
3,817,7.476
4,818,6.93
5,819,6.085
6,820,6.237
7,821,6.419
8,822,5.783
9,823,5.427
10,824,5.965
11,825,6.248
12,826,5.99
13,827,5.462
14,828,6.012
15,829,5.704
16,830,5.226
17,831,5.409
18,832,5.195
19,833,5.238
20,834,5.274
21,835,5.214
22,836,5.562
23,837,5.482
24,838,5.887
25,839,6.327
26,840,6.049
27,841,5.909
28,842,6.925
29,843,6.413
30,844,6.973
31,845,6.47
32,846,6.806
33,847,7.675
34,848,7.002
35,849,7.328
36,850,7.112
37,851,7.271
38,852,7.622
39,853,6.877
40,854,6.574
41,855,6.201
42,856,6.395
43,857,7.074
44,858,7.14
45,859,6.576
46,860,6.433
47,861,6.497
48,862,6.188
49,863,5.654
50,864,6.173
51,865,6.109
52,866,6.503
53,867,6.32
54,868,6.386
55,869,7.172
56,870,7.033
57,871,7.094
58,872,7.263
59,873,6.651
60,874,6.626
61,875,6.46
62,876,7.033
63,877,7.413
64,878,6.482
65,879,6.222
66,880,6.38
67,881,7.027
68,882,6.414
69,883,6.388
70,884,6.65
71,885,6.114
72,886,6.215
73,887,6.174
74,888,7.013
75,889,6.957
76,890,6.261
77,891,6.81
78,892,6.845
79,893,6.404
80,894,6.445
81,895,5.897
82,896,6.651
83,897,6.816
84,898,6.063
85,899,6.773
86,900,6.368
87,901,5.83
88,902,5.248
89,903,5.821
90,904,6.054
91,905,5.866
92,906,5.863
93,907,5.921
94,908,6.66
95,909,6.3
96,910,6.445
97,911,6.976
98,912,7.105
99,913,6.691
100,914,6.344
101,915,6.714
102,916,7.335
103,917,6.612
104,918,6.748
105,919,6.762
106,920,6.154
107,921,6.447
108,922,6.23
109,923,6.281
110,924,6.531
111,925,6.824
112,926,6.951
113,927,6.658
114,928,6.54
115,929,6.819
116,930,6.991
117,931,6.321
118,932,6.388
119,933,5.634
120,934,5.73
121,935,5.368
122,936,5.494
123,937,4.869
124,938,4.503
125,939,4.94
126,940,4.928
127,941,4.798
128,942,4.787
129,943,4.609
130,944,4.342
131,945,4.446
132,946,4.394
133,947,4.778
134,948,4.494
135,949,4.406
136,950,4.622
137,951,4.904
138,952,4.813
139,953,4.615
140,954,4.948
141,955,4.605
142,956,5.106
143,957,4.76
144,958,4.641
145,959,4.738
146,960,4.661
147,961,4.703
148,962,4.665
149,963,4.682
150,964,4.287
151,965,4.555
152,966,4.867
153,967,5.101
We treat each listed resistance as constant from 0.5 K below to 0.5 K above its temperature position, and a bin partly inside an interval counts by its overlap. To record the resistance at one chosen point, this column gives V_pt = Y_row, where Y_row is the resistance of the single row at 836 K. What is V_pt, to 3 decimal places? 5.562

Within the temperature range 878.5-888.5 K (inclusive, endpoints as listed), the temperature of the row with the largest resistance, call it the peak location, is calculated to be 881 K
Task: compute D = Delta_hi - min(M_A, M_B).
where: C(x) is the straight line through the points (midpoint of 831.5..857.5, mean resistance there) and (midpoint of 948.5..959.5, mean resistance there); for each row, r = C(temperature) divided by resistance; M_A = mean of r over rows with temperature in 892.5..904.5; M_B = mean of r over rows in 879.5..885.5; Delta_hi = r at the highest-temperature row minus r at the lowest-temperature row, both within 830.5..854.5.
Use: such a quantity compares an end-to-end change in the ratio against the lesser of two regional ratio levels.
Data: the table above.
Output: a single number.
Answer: -1.17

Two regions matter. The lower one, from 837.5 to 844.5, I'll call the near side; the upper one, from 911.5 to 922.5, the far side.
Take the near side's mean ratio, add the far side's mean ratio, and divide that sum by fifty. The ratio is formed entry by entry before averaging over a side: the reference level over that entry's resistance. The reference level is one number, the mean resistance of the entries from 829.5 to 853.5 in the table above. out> 0.0389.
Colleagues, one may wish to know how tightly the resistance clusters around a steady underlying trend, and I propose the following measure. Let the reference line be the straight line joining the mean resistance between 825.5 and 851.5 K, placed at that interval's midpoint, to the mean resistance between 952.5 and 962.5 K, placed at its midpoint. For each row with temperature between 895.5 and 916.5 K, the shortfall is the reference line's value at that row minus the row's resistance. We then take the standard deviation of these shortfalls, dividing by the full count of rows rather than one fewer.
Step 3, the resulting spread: 0.54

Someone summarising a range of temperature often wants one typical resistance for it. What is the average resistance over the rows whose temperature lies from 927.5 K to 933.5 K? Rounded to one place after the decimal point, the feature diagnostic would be 6.4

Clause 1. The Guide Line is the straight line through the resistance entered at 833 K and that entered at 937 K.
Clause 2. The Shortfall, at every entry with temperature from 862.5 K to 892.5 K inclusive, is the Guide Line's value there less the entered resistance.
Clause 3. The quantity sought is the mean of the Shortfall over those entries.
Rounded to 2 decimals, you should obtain -1.51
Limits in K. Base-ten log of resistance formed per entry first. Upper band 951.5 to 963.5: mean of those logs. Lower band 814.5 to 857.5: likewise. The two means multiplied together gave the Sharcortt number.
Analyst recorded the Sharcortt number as 0.539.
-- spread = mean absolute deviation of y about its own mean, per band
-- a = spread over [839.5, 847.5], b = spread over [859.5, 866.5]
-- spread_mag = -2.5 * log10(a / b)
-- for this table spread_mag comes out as -0.76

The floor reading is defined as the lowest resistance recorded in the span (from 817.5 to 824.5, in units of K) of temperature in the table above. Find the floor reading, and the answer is 5.427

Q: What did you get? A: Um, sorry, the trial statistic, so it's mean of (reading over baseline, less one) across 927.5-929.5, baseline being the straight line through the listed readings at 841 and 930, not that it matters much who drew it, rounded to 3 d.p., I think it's -0.042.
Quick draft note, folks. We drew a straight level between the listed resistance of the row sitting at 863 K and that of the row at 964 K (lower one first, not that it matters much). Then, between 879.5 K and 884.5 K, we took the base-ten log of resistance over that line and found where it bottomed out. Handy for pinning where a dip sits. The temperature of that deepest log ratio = 880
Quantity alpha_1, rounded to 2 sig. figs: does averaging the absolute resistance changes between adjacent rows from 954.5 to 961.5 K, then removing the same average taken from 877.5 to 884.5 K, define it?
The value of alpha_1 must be -0.13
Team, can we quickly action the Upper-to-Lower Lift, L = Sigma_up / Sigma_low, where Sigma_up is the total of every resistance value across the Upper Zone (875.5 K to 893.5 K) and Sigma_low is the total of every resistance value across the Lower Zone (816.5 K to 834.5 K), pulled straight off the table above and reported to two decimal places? 1.12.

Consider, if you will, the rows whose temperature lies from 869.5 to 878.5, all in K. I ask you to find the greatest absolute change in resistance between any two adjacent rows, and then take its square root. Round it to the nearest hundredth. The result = 0.96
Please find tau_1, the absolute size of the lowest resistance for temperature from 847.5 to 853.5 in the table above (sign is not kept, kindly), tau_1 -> 6.88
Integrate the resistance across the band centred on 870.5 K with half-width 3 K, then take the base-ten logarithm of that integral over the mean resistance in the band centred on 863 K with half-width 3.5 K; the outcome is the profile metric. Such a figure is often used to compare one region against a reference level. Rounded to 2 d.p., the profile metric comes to 0.83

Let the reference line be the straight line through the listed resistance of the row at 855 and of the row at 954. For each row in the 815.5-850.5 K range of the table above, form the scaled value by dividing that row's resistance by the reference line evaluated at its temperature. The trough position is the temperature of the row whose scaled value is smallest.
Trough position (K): 832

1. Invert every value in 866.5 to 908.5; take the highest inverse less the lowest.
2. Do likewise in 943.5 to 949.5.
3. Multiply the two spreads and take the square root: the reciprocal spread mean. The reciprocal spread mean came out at 0.034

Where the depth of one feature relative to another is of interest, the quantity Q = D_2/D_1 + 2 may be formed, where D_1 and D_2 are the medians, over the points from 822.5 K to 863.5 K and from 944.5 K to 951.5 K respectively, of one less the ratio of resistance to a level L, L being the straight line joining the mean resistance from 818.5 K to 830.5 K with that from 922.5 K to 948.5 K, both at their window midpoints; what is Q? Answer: -0.6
